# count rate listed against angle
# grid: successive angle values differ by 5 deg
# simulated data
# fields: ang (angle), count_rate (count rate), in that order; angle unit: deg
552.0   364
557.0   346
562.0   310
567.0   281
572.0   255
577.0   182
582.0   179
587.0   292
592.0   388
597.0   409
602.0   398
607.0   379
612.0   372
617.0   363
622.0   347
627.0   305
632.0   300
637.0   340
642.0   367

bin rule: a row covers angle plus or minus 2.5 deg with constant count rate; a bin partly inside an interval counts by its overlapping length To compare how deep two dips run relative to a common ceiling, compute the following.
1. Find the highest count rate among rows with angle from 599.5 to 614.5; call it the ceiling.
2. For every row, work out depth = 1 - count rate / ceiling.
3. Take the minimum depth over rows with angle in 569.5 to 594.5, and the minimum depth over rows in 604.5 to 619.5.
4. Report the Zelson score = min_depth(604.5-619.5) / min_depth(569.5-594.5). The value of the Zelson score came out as 1.9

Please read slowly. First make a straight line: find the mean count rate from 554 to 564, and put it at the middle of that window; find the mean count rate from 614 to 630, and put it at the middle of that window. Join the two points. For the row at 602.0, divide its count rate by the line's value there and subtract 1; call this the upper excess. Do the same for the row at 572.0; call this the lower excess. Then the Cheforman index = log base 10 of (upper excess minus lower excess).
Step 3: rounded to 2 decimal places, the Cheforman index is -0.38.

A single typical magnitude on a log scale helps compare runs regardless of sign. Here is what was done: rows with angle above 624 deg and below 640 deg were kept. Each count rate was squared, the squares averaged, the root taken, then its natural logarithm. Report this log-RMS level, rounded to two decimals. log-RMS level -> 5.75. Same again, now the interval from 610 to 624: 5.89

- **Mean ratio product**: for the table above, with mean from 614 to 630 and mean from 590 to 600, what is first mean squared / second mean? 287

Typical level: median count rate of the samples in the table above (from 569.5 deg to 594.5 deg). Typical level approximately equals 255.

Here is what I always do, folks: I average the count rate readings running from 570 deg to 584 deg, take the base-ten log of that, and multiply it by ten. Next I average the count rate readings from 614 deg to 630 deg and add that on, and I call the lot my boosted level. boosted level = 361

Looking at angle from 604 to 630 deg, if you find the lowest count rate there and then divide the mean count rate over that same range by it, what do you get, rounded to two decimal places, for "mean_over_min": 1.16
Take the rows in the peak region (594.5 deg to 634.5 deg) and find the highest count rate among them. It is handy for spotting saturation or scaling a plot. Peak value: 409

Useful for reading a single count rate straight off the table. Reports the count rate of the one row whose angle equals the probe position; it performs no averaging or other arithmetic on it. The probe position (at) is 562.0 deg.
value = 310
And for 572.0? 255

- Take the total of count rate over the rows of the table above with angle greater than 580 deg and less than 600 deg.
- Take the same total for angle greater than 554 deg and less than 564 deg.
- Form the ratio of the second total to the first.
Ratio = 0.5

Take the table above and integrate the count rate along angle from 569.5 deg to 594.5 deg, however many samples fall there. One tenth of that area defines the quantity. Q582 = 648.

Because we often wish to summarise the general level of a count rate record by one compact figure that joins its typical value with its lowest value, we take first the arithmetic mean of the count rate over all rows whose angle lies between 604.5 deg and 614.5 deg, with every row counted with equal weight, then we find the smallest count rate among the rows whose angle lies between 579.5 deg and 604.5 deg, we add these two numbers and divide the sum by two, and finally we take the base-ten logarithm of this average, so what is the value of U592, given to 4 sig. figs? 2.443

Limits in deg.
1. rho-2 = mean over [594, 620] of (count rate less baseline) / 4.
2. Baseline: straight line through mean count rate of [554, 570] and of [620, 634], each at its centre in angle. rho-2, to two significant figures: 17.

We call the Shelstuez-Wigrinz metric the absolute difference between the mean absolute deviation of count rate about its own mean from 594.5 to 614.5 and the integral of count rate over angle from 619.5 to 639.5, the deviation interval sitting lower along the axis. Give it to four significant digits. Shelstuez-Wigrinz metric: 6446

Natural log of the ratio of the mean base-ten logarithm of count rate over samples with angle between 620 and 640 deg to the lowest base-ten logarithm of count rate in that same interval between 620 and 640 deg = 0.013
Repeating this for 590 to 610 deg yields 0.006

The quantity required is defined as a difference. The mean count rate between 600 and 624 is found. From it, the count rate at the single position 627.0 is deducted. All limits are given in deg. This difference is 67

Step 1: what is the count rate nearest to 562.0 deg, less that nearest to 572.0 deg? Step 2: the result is 55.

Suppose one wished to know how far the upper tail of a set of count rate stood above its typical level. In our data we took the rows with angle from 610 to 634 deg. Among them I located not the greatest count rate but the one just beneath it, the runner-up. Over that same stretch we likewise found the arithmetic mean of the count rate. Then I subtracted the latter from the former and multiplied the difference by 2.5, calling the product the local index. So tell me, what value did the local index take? 64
